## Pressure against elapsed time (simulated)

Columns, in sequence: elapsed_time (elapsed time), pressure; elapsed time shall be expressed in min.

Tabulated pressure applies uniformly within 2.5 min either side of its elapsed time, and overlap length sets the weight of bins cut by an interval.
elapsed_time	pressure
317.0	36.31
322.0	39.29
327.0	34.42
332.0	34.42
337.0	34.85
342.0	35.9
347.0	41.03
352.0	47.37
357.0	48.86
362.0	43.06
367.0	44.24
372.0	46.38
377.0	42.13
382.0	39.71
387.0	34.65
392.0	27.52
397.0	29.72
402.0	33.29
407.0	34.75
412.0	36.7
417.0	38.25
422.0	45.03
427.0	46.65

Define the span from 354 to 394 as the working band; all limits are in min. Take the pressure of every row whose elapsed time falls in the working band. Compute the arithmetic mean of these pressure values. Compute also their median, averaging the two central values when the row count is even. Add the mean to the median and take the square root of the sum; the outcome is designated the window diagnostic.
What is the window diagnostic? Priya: 9.1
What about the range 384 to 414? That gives 8.2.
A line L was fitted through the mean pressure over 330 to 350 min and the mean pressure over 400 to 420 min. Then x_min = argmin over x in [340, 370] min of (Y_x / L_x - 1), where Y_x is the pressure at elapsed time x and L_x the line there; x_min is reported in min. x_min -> 342.0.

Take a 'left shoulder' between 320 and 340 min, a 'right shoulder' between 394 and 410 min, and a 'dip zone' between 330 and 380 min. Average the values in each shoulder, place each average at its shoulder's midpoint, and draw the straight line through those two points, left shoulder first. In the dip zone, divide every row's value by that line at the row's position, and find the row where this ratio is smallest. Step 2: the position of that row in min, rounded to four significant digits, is 332.0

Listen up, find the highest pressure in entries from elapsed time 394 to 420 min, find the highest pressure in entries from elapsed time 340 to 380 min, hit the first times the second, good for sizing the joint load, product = 1869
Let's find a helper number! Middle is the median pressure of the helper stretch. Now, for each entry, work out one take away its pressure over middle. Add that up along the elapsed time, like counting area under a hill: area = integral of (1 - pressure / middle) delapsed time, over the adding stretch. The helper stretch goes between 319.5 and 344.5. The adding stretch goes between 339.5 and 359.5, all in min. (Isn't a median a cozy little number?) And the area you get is -4.8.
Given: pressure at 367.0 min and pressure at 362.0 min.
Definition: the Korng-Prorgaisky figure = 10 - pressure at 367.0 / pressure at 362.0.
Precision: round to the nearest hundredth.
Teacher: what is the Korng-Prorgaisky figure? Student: 8.97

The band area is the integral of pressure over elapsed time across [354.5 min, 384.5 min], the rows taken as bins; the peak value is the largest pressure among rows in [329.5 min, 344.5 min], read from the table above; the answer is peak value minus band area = -1286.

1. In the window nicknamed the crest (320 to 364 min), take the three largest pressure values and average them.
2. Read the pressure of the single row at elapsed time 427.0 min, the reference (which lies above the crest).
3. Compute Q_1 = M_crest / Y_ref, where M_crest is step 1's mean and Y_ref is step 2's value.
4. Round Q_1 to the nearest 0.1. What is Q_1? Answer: 1.0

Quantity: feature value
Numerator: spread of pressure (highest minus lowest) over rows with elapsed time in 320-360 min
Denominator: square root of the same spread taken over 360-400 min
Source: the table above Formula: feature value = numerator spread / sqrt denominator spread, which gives 3.3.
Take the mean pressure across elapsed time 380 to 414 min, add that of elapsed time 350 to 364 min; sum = 80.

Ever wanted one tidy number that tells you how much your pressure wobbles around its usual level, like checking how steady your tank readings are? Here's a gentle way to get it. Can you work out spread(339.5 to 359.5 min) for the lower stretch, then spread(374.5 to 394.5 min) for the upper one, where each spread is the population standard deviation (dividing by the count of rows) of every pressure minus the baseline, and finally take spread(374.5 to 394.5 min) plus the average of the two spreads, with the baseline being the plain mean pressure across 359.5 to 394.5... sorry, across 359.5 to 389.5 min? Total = 11.0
